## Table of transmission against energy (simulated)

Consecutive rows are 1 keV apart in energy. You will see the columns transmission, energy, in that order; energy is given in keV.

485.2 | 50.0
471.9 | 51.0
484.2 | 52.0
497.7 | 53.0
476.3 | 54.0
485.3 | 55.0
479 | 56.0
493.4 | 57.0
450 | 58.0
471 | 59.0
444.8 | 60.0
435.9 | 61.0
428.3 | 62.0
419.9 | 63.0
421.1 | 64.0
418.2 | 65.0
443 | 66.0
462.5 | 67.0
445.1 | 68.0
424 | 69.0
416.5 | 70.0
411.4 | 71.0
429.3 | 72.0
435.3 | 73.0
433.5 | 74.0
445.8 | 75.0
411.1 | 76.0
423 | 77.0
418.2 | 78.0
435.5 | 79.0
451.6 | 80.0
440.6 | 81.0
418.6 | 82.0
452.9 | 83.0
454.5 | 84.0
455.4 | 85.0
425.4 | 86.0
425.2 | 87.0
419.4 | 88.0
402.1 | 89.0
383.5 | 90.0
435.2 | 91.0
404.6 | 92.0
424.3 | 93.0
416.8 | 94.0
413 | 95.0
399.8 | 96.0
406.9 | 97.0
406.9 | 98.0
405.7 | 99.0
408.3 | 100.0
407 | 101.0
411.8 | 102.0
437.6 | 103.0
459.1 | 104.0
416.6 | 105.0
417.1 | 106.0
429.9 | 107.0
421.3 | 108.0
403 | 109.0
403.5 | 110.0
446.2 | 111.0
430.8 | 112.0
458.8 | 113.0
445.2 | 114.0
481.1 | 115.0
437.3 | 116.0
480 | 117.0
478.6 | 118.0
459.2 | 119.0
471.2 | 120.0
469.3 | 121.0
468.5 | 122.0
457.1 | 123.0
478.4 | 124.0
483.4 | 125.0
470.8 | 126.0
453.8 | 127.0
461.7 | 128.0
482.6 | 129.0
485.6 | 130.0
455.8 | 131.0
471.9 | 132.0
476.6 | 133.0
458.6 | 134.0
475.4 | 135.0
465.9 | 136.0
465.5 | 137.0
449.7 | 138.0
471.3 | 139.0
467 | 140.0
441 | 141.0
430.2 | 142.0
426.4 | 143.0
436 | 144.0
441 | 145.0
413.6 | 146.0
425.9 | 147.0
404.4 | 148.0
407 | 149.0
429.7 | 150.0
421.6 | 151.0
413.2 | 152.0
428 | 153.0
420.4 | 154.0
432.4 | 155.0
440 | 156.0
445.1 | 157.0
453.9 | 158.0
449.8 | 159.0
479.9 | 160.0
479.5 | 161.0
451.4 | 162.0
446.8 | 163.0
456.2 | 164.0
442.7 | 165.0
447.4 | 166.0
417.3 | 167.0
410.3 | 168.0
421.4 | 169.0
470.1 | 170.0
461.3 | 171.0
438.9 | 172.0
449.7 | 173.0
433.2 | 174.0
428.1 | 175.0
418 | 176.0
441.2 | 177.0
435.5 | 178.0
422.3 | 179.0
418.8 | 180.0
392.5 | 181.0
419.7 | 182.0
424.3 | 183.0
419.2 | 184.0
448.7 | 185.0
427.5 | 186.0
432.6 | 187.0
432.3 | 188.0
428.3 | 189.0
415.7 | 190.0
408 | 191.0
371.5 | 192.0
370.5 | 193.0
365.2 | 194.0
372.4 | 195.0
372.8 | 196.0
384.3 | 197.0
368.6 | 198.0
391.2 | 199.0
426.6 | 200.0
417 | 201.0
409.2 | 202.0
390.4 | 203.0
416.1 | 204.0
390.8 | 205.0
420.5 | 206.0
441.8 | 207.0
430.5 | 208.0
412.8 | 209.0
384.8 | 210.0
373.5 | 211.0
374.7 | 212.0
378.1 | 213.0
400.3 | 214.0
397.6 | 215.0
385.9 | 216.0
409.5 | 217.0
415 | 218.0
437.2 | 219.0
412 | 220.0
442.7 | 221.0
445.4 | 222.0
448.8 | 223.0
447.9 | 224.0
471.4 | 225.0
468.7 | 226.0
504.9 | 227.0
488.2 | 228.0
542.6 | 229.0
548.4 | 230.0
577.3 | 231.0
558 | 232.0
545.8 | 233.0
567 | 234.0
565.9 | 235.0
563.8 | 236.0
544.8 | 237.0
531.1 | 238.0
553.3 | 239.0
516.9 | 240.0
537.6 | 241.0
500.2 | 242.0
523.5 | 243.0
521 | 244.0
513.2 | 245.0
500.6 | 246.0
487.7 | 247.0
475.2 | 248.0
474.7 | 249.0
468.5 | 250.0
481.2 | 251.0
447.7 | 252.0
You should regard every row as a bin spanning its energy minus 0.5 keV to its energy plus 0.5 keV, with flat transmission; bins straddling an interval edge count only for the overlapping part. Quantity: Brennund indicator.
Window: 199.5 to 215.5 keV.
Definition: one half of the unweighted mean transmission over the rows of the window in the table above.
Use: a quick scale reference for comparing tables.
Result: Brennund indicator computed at 202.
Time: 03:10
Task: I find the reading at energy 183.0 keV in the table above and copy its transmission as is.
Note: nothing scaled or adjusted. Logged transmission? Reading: 424.3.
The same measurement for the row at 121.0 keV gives 469.3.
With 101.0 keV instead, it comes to 407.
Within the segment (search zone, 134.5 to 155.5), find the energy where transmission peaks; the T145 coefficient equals 135.0 keV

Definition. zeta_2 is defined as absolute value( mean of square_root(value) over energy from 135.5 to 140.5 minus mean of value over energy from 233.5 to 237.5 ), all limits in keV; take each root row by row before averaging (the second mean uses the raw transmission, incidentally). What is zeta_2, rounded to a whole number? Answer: 539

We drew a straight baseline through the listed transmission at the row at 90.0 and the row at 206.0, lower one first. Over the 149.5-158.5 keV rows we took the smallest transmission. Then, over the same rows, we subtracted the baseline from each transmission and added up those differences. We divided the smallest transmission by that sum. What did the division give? 1.7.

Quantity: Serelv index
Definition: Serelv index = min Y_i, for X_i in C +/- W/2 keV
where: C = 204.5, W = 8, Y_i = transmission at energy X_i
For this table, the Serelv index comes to 390.4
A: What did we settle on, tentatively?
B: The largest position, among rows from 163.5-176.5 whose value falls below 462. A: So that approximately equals 176.0 keV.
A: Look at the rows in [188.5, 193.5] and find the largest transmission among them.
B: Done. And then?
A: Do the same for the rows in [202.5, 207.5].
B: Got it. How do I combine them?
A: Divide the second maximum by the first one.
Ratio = 1.03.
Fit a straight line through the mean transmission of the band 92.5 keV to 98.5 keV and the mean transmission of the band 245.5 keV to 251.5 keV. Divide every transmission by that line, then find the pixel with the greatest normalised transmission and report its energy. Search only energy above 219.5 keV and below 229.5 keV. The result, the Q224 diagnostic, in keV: 229.0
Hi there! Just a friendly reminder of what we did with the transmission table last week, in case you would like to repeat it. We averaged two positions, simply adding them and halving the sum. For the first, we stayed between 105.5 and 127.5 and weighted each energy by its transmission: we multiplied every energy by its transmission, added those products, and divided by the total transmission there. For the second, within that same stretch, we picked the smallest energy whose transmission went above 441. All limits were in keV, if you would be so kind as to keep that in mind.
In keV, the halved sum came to 113.9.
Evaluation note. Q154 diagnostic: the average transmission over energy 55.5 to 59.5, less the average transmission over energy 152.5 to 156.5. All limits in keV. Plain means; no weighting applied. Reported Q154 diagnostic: 43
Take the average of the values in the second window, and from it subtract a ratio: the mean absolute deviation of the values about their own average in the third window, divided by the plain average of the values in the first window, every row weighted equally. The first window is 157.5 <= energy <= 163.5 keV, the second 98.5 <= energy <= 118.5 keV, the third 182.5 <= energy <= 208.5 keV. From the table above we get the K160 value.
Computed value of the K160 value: 434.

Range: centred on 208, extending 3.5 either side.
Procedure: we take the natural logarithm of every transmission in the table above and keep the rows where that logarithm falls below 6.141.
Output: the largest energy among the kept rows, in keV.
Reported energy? 211.0 keV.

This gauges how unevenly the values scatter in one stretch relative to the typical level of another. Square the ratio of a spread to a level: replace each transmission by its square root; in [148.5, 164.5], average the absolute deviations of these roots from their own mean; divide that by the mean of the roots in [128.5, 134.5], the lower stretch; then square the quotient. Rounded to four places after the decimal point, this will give 0.0003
